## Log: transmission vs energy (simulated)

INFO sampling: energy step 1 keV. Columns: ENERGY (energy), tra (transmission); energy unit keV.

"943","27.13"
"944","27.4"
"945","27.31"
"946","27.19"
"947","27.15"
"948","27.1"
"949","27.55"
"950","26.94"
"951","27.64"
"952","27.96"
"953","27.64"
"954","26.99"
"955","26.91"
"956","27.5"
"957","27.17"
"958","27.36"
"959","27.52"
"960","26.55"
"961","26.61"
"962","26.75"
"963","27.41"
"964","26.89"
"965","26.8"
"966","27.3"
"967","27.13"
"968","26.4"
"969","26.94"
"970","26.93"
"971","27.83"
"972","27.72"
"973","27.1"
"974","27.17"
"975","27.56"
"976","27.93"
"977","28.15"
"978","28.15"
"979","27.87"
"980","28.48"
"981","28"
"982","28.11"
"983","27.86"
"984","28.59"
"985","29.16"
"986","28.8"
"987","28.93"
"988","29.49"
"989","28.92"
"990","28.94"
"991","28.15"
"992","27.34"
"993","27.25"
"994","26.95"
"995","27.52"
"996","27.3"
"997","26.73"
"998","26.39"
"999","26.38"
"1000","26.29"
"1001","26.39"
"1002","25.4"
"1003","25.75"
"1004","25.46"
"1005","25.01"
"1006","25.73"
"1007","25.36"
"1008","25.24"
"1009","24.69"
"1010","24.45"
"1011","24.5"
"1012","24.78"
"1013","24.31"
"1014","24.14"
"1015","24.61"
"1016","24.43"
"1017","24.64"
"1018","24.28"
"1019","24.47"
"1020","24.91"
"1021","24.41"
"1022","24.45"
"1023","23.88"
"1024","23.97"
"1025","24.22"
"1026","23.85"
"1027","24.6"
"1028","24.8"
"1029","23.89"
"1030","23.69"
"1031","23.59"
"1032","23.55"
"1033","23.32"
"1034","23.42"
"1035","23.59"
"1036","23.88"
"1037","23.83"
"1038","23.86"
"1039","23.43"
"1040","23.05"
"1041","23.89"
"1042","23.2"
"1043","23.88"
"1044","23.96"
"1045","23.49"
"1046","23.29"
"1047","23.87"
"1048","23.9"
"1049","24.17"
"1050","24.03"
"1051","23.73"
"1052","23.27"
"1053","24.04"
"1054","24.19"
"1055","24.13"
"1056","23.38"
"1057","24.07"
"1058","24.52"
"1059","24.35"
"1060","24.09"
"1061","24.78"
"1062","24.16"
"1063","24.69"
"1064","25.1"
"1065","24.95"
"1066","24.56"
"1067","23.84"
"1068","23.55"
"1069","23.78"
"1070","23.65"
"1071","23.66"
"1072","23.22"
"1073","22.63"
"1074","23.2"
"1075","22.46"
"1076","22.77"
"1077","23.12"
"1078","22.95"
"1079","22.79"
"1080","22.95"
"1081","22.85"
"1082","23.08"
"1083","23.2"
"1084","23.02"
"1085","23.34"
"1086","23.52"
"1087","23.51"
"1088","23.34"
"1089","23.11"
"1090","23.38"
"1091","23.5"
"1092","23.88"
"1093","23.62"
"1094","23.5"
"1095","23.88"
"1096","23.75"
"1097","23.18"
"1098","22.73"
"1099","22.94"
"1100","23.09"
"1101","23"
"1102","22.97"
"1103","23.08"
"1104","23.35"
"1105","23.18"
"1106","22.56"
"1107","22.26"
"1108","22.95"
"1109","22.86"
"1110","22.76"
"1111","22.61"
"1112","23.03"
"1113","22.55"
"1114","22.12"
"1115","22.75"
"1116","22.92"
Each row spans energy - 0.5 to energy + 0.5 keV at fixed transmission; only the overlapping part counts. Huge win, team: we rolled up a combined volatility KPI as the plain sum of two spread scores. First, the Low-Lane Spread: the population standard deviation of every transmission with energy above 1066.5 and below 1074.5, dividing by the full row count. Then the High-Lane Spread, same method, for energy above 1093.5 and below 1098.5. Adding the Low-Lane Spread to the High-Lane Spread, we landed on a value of 0.79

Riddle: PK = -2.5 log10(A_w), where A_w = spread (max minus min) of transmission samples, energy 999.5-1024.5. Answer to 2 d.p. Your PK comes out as -1.00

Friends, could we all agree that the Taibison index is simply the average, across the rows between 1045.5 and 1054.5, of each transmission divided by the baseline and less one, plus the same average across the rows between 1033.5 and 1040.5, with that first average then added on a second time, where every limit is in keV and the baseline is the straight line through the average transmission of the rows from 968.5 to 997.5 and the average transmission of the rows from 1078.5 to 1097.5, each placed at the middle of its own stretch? -0.17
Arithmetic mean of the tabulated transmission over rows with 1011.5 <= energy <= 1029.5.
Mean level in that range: 24.4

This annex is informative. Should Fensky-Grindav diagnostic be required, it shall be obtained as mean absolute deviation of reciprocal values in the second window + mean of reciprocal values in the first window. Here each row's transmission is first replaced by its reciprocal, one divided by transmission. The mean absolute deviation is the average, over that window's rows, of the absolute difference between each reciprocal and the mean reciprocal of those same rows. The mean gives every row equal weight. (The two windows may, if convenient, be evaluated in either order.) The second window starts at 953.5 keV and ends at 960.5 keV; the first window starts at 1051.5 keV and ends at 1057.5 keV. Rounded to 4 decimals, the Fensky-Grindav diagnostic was 0.0423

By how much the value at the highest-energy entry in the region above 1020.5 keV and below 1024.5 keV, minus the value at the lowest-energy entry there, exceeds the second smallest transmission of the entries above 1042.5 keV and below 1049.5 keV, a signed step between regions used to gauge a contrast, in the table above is -23.9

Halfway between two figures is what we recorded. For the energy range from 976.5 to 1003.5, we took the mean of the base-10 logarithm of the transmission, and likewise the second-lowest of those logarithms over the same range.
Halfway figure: 1.43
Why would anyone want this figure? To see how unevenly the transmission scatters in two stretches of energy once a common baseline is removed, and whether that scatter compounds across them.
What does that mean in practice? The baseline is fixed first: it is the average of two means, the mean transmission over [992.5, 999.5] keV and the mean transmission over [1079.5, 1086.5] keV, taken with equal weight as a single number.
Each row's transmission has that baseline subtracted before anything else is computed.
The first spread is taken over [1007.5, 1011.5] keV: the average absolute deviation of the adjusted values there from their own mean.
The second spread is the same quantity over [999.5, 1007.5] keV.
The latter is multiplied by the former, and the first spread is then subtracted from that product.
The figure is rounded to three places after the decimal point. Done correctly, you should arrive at -0.165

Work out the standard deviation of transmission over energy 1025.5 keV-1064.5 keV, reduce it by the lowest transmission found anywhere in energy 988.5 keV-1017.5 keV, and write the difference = -23.7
